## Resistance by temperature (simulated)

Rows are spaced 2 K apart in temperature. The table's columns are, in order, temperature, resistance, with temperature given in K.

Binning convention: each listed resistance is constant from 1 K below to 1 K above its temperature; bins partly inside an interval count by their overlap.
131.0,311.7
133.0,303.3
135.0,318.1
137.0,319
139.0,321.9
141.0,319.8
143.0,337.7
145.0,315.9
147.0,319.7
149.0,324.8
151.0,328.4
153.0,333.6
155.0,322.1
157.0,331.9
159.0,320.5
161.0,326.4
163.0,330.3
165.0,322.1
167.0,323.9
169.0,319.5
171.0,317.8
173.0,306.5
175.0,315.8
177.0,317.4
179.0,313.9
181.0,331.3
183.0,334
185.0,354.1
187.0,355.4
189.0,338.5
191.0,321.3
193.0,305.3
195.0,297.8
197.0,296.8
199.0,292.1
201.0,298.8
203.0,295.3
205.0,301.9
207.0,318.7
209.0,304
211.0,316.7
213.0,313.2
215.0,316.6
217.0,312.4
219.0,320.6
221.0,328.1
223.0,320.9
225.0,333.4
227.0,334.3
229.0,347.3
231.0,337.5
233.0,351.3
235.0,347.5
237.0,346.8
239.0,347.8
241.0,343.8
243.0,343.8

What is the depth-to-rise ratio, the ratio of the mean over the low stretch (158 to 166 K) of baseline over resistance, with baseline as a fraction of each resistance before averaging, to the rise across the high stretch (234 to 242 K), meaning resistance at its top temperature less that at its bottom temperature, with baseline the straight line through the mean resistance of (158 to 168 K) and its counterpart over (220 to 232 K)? -0.27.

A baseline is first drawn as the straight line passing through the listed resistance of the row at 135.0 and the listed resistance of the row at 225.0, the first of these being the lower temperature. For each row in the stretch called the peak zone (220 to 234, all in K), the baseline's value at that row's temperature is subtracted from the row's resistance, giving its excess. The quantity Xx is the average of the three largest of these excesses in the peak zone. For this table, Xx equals 11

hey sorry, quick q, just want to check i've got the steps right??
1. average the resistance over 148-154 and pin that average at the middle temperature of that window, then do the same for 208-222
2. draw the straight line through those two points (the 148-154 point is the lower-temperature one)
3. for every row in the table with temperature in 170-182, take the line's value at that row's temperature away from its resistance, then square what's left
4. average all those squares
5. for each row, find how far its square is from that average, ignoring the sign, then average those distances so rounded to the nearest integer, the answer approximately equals 72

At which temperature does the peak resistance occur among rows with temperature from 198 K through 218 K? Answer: 207.0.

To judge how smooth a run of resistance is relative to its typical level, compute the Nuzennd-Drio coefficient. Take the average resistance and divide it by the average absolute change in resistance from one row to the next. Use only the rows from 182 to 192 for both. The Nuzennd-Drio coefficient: 25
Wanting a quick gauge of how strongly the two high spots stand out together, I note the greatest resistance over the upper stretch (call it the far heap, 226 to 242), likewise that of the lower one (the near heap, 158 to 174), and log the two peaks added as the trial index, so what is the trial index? 682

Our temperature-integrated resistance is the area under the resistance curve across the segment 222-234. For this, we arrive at 4049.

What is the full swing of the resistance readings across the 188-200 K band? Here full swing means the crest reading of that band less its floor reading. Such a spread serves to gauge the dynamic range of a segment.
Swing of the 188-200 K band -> 46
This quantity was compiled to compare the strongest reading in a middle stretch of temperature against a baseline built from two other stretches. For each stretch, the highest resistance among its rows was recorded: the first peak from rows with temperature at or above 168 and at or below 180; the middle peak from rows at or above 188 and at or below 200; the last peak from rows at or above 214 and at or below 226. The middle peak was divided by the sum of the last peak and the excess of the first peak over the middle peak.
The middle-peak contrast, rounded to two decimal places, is 1.08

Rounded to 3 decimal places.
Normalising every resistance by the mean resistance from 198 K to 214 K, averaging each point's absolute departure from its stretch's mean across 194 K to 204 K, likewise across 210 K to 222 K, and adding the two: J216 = 0.020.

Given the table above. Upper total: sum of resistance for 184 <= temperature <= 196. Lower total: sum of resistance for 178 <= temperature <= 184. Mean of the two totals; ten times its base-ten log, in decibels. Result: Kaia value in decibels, 31.7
